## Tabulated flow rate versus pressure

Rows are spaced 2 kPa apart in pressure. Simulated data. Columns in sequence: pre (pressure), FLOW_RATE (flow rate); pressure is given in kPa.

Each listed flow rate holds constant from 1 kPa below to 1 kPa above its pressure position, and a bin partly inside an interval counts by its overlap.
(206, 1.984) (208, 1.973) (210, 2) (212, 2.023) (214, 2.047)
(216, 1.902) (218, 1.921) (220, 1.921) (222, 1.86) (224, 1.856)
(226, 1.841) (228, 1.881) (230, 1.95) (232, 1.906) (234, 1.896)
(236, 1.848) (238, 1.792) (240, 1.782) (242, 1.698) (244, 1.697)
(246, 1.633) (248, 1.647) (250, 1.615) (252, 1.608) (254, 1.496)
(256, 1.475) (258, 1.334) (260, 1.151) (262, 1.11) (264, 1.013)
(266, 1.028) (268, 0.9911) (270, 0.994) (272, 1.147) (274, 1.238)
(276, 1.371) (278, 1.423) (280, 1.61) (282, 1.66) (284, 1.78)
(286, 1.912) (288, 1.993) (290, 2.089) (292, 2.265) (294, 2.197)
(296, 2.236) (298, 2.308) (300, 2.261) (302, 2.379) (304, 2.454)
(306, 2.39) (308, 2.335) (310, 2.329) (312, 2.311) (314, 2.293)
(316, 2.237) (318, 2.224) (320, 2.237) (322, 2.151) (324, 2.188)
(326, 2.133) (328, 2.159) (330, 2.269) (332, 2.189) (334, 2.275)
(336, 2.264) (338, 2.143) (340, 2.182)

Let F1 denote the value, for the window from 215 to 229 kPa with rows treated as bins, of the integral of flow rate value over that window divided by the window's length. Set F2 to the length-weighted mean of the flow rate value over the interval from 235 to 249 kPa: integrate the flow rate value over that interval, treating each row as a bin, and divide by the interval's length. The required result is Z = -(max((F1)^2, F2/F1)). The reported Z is -3.5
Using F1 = 1.88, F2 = 1.73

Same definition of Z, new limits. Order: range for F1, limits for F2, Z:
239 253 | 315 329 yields -2.8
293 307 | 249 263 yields -5.4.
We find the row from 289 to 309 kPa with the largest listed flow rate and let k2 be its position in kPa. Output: 304 kPa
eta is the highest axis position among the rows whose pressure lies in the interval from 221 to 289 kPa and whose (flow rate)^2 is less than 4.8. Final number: 288 kPa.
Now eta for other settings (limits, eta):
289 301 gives 290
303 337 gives 332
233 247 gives 246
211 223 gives 222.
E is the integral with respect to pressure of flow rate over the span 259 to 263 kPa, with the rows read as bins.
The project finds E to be 5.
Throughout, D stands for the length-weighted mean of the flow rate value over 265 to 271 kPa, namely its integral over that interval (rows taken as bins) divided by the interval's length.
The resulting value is 1.0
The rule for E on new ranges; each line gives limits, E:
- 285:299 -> 30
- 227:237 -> 19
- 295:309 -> 33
